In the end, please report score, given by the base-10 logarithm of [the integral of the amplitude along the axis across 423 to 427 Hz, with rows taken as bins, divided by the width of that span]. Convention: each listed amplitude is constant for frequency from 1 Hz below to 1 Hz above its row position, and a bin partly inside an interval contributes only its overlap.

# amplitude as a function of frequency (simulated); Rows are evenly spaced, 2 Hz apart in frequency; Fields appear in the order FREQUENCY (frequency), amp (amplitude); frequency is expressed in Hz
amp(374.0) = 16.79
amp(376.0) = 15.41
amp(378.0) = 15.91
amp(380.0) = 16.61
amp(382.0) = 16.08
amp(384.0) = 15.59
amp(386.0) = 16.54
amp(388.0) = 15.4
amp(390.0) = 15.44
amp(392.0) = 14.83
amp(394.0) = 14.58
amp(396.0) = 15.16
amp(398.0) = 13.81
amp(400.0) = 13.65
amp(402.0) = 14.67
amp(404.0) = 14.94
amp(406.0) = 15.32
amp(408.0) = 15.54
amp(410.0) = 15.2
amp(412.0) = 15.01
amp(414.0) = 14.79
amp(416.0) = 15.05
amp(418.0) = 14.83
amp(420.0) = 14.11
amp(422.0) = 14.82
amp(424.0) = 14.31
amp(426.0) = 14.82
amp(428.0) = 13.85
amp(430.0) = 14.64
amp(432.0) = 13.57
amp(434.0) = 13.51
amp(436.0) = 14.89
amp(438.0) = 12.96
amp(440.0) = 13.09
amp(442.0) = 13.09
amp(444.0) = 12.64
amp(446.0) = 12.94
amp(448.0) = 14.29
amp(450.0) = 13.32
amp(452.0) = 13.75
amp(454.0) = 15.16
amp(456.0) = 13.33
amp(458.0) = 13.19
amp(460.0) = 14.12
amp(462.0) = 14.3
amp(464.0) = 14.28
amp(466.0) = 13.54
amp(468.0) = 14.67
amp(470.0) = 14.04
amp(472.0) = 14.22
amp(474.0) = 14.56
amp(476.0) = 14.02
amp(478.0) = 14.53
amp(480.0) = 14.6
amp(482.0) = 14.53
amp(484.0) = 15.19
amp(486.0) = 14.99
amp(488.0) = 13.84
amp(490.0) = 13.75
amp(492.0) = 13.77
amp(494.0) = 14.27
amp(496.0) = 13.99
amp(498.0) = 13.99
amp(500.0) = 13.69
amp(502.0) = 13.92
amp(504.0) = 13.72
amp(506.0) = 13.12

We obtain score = 1.16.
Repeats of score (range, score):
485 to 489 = 1.16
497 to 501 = 1.14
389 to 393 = 1.18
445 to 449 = 1.13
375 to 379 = 1.19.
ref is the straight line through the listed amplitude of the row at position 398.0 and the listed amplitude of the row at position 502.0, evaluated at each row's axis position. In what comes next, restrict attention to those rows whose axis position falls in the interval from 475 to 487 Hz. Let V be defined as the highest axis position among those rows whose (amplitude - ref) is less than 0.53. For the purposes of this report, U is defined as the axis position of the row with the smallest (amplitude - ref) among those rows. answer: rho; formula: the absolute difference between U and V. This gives 0 Hz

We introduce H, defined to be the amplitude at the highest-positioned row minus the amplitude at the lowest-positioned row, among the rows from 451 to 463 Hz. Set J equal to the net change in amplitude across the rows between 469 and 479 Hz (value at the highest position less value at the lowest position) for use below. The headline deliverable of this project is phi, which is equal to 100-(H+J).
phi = 99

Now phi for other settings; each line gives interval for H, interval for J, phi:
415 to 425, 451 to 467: 101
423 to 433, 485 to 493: 102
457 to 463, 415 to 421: 100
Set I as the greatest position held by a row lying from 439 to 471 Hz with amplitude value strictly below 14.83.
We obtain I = 470.0 Hz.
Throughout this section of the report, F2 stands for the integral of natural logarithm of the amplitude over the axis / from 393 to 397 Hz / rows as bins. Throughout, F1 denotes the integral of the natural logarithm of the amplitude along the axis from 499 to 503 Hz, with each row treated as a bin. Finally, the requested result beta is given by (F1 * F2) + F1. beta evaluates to 124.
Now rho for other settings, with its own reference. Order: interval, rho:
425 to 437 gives 0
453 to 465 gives 6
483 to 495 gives 4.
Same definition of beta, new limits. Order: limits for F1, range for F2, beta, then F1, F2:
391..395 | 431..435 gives 123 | 10.8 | 10.4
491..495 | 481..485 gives 125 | 10.6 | 10.8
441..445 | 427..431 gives 119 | 10.2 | 10.6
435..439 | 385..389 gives 127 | 10.5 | 11.1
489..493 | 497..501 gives 121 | 10.5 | 10.5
